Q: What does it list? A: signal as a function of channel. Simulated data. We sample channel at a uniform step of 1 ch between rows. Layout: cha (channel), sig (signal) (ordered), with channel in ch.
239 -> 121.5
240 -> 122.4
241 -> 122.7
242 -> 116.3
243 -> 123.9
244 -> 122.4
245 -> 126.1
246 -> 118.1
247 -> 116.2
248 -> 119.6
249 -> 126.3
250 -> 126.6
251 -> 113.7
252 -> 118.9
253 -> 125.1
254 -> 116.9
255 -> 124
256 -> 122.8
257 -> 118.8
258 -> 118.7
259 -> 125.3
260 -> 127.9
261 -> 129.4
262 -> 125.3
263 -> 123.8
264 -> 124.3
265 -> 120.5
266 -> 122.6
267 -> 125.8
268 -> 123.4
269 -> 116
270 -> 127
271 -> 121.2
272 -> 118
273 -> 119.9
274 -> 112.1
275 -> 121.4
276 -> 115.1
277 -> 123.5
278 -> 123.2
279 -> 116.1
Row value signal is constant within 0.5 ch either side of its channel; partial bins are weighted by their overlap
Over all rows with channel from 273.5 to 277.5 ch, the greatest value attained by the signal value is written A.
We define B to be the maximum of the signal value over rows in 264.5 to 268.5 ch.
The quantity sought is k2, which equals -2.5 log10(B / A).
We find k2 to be -0.020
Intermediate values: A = 123.5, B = 125.8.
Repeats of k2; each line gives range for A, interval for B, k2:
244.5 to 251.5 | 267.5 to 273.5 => -0.003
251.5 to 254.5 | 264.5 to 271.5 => -0.016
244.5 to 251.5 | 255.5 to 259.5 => 0.011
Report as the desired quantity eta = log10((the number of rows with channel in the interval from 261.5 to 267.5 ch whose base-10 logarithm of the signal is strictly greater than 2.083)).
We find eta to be 0.7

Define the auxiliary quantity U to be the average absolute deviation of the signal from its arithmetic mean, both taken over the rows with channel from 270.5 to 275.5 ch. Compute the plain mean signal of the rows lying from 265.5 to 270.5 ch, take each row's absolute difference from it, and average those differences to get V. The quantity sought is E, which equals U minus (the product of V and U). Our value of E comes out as -5.4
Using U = 2.8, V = 2.9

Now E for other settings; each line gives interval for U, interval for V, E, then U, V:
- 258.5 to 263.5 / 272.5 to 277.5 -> -5.2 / 1.8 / 3.8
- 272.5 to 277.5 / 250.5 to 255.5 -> -11.0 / 3.8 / 3.9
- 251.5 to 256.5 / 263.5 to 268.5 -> -1.2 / 2.9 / 1.4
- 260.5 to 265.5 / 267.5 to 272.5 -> -4.9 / 2.2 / 3.3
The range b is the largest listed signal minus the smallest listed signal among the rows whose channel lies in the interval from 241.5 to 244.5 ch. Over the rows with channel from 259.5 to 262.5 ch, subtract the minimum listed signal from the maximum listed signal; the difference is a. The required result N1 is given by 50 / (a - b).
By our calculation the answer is -14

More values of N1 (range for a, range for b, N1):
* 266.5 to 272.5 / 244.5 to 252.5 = -26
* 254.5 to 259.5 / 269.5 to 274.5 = -6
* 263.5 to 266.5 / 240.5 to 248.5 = -8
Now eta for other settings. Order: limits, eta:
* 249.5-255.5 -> 0.5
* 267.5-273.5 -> 0.5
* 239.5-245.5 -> 0.7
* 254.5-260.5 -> 0.6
